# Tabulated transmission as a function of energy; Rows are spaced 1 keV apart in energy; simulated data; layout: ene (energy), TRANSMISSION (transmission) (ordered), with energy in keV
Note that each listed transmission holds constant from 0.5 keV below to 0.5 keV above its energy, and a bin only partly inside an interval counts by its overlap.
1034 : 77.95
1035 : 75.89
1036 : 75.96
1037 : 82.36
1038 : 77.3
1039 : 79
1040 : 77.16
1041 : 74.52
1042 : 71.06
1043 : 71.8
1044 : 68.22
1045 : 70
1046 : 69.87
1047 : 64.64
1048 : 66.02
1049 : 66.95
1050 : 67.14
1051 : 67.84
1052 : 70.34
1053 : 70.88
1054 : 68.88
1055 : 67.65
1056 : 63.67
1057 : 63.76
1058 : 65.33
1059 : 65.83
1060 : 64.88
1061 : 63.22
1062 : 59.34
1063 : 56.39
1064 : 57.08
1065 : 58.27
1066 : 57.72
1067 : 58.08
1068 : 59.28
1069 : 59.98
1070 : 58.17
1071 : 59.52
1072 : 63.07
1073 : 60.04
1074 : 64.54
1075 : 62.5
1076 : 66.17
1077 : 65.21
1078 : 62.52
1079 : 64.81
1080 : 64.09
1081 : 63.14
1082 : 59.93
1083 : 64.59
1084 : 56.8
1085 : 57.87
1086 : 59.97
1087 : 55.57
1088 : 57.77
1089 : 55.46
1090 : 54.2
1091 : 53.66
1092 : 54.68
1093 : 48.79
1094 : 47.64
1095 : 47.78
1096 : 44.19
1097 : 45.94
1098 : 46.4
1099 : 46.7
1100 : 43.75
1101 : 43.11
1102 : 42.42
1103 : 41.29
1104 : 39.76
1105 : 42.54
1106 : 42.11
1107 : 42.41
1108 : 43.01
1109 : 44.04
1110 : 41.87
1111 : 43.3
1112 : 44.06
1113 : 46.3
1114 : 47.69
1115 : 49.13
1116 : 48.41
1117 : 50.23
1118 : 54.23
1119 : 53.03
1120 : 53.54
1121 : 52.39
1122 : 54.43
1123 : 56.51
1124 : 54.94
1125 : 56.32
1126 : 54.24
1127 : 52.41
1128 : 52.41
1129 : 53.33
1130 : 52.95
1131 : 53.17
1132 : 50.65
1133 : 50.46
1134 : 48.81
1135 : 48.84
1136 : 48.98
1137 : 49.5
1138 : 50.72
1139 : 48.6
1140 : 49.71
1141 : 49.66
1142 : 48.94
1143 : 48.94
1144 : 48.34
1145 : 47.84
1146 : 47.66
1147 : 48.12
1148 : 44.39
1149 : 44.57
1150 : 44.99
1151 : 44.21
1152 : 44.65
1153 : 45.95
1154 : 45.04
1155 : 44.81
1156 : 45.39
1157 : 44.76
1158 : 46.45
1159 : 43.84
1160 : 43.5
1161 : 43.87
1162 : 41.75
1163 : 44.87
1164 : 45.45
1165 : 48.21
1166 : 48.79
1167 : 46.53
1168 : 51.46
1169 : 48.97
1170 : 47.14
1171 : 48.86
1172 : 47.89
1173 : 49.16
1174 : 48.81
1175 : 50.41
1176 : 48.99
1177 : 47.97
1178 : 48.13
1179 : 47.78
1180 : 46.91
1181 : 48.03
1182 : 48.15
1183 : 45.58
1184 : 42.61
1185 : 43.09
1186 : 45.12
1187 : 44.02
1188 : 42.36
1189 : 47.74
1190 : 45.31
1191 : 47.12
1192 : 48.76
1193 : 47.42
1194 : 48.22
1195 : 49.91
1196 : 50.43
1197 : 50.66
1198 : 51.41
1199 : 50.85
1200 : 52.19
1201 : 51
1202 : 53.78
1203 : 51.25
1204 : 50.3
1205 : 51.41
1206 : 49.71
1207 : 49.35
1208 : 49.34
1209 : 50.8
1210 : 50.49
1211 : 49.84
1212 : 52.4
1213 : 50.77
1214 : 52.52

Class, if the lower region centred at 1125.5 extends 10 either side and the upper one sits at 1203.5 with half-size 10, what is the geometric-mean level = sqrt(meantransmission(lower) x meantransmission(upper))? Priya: 52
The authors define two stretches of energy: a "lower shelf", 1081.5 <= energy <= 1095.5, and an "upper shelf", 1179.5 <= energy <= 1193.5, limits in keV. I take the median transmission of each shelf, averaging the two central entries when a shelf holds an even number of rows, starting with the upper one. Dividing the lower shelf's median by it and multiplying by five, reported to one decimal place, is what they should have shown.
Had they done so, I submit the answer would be 6.0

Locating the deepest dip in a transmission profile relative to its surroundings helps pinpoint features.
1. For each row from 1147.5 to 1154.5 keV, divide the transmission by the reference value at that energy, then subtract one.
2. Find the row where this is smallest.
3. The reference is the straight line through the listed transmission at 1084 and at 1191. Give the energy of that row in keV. 1148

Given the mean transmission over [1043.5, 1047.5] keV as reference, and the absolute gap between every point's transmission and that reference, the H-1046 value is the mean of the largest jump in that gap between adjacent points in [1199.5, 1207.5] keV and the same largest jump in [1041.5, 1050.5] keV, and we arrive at 3.2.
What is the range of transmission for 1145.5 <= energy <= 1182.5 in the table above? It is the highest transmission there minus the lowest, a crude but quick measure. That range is 10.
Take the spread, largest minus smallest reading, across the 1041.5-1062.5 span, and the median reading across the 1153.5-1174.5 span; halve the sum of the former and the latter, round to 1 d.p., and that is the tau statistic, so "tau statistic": 29.5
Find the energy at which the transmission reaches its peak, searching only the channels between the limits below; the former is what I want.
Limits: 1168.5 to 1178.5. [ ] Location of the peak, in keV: 1175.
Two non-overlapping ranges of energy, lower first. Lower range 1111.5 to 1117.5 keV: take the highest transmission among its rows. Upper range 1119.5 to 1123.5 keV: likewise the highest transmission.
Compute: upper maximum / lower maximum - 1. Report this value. 0.13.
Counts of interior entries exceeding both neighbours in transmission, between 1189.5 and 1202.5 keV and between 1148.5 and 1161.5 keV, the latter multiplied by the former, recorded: 12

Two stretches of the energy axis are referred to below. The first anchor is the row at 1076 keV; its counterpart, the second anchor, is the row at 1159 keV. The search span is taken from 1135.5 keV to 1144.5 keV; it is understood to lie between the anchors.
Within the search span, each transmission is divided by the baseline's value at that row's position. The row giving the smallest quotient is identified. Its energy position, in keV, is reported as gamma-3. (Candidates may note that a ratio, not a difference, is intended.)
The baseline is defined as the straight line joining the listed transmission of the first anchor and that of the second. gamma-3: 1136 keV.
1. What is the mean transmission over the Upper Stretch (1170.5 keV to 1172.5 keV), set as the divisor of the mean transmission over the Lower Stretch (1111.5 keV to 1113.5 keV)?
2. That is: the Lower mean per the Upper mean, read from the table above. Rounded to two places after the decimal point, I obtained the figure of 0.93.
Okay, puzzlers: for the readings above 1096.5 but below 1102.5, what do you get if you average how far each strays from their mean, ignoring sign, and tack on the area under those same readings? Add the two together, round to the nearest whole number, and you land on 270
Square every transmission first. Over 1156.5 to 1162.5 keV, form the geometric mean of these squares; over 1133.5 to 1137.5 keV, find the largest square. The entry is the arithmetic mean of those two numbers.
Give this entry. 2193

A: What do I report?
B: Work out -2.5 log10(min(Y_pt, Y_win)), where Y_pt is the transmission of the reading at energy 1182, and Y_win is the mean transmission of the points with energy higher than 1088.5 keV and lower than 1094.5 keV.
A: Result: -4.21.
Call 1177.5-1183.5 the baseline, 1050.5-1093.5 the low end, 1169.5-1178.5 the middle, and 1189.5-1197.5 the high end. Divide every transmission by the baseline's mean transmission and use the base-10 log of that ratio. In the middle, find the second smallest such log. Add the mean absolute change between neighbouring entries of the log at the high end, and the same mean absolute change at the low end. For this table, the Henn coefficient 0.03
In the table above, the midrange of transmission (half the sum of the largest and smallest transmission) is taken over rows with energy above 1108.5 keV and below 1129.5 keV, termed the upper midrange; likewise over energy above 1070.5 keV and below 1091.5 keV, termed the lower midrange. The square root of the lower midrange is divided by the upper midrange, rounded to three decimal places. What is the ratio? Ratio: 0.157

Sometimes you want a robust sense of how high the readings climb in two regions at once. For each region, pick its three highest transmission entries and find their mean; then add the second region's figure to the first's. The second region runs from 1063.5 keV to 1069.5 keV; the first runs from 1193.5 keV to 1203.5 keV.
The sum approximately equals 112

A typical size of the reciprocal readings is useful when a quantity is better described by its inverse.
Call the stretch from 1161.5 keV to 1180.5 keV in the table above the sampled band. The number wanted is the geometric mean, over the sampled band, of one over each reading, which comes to 0.0209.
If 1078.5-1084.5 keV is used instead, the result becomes 0.0161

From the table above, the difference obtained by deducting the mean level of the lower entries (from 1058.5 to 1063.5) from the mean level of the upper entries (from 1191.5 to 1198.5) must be -12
